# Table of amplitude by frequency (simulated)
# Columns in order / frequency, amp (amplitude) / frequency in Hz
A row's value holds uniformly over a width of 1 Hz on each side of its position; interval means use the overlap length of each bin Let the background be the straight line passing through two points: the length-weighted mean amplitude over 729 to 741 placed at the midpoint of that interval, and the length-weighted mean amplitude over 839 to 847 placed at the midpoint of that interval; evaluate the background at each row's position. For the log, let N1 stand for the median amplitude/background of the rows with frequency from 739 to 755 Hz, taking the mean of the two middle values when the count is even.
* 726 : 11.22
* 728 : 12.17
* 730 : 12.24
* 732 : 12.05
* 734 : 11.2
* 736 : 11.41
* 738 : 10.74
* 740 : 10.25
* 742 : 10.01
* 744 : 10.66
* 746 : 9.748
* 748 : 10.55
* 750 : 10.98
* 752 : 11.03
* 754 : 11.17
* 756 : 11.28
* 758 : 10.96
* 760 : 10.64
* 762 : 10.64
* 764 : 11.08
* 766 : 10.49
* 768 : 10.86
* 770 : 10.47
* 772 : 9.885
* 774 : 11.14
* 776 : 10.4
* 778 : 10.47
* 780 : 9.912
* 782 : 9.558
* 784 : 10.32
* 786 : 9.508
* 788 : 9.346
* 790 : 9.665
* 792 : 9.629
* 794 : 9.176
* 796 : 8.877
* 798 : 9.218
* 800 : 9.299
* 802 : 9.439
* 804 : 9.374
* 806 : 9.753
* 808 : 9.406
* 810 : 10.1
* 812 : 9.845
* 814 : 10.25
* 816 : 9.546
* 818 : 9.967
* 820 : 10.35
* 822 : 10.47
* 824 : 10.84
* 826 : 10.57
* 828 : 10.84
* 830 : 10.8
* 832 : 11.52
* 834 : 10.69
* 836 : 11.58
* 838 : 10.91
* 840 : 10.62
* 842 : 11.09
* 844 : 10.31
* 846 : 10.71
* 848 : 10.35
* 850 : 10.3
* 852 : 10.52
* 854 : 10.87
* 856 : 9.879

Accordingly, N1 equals 0.943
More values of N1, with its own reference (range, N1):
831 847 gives 1.011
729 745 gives 0.970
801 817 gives 0.888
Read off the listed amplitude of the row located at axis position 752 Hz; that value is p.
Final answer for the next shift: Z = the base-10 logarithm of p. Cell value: 1.04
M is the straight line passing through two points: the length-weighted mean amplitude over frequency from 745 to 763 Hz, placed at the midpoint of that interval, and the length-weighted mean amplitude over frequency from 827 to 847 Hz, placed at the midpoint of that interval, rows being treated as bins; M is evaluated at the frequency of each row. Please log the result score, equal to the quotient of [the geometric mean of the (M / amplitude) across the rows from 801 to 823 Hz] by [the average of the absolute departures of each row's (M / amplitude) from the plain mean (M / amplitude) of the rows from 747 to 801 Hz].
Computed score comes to 16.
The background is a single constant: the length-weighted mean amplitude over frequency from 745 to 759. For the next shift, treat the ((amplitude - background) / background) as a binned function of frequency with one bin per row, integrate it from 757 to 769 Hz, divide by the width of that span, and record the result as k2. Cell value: 0.00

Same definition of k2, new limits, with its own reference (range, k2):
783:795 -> -0.11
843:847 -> -0.03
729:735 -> 0.09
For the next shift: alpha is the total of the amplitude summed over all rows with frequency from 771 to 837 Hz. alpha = 332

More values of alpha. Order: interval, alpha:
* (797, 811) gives 67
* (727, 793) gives 350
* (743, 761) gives 97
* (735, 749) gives 73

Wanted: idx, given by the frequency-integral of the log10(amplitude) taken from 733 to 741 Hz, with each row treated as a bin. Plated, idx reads 8.30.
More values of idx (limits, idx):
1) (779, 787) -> 7.94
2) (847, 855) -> 8.17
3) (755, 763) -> 8.29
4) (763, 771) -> 8.24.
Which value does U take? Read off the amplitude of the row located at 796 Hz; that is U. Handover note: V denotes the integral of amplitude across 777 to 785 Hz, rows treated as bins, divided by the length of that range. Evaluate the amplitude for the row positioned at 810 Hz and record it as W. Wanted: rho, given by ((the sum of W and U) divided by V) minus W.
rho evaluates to -8.2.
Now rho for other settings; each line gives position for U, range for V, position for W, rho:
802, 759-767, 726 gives -9.3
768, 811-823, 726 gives -9.0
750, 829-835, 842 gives -9.1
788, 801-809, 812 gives -7.8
